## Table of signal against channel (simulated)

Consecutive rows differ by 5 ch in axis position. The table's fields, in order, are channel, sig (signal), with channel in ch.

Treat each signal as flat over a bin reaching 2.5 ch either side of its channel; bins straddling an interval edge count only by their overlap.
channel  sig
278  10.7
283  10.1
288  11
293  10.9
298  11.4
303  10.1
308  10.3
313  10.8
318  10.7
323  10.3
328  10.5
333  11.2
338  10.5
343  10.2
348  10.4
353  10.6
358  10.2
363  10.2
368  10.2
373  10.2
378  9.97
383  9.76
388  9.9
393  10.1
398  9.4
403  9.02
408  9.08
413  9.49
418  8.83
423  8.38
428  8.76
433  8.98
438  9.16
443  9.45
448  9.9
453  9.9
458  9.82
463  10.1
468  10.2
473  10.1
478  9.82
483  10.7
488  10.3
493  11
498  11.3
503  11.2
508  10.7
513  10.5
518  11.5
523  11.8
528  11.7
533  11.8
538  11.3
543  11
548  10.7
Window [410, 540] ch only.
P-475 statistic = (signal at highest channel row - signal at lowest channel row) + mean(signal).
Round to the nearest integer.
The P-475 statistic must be 12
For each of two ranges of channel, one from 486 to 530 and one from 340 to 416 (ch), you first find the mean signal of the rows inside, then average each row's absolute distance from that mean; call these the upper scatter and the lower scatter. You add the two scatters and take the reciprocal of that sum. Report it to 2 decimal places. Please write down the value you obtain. 1.23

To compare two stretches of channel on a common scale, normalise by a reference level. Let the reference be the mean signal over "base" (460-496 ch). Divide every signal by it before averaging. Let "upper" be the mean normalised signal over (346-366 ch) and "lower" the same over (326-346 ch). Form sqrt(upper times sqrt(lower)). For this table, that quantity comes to 1.008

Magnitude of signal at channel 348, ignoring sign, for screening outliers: 10.4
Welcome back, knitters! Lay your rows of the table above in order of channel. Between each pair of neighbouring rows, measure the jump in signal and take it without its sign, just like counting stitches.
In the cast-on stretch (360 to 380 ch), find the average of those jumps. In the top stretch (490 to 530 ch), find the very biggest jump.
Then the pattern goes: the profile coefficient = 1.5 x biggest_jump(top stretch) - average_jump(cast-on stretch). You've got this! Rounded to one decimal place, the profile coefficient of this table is 1.4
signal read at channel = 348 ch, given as 10.4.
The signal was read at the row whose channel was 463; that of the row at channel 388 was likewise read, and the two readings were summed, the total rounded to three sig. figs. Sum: 20.0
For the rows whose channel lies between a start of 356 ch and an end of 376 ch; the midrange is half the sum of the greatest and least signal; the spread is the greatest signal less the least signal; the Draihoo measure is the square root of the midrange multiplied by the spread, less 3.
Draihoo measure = -3.0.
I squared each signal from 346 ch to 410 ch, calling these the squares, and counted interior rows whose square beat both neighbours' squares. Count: 2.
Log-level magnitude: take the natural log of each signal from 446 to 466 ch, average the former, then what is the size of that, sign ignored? 2.30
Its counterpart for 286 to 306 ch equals 2.38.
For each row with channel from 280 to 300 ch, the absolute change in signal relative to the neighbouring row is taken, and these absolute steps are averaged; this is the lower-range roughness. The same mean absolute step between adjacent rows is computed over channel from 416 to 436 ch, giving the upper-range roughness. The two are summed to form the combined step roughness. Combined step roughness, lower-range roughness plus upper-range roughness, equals 0.85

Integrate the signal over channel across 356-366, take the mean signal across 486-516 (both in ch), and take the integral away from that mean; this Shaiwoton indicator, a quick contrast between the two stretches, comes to -91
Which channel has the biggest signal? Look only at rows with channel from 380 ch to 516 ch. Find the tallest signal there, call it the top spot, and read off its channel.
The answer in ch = 498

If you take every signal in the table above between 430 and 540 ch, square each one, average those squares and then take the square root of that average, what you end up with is 10.5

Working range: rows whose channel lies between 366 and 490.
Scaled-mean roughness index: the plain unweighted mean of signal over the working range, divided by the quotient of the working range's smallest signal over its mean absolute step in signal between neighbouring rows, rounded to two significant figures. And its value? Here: 0.34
